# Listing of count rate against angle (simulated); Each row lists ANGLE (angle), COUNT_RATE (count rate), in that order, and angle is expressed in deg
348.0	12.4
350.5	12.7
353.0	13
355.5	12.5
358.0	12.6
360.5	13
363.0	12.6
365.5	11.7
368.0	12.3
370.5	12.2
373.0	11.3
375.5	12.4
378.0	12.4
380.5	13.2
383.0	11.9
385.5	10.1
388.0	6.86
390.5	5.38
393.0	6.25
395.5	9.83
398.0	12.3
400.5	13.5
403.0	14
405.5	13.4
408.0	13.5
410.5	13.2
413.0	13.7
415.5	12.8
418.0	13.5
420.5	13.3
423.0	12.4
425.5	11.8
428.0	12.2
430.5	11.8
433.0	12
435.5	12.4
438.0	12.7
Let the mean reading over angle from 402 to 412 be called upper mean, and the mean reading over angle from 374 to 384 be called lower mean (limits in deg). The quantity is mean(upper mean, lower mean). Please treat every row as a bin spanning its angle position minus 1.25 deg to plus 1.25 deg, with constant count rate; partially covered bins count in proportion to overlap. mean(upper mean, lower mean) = 13.0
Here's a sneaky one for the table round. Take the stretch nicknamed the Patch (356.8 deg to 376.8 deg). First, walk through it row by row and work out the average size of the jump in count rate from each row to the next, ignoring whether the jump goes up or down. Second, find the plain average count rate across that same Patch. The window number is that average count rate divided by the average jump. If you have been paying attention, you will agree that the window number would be 20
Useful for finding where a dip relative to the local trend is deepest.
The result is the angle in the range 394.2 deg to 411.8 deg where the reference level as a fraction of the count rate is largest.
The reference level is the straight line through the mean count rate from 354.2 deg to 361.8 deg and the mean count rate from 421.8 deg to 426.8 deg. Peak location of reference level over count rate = 395.5 deg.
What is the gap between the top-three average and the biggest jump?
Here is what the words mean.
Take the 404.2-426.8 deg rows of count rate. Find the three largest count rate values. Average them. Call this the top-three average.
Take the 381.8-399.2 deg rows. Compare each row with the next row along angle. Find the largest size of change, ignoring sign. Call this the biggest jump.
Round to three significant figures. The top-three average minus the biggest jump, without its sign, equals 9.99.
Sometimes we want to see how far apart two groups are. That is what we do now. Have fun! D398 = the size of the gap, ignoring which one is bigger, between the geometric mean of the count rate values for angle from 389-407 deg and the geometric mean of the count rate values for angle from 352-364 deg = 2.7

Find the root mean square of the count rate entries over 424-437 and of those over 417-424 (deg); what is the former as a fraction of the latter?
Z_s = 0.92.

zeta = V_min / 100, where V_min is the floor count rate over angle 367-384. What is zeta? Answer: 0.113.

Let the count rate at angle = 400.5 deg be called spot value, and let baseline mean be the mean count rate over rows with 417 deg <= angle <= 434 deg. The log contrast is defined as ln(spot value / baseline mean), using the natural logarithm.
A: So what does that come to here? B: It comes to 0.083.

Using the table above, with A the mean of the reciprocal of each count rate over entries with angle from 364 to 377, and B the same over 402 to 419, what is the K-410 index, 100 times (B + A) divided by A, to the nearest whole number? 189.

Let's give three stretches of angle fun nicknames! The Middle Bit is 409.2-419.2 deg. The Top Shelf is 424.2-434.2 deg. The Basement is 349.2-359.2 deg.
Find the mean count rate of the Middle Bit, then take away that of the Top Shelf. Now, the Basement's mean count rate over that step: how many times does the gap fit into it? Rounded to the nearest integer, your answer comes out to 9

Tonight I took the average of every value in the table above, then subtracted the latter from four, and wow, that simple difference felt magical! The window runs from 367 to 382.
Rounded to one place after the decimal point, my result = -8.3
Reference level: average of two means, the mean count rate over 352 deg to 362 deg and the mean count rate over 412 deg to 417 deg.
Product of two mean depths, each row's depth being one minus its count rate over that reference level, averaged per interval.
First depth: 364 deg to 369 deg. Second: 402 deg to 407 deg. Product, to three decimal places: -0.004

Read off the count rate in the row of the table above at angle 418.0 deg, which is 13.5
